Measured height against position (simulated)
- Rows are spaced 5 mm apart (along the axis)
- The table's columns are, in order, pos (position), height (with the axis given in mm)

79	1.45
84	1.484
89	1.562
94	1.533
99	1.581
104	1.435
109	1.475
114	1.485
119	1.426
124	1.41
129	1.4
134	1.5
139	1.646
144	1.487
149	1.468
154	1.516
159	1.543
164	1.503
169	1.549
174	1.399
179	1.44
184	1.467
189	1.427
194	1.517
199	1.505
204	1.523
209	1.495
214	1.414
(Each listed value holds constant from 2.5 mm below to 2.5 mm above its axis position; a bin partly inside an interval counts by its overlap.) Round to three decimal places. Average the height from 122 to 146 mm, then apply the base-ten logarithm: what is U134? 0.173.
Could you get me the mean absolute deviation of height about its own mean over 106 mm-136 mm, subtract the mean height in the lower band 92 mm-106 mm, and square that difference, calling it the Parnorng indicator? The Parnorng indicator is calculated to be 2.19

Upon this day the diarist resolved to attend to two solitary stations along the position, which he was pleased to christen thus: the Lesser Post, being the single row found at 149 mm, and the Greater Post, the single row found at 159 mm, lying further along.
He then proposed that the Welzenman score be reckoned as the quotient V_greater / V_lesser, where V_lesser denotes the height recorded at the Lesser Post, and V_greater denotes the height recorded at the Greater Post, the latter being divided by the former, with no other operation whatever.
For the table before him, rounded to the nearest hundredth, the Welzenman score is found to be 1.05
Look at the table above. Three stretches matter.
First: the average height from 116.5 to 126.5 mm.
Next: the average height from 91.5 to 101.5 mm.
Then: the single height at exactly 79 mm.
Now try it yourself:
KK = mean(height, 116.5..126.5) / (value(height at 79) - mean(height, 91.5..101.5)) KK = -13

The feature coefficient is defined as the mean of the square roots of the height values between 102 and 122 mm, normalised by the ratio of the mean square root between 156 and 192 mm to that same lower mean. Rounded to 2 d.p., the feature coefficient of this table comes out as 1.20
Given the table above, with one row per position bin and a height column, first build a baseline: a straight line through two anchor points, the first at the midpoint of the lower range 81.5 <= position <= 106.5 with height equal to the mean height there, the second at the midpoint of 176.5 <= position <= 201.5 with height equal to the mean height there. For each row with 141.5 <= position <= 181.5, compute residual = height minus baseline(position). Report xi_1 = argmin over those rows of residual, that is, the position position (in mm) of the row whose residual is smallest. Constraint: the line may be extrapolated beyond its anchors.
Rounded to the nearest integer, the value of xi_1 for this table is 174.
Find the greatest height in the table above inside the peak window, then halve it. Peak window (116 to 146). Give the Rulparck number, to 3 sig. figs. 0.823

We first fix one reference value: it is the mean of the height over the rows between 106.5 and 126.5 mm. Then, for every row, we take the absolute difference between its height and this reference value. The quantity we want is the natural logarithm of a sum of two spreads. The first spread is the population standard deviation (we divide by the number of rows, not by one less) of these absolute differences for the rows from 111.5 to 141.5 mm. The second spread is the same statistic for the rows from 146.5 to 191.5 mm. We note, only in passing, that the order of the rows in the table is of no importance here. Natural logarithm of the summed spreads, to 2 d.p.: -2.39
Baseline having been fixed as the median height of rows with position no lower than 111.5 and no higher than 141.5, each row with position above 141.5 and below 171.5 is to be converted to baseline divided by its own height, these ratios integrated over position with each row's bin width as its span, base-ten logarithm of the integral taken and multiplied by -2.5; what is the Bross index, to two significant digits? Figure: -3.7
